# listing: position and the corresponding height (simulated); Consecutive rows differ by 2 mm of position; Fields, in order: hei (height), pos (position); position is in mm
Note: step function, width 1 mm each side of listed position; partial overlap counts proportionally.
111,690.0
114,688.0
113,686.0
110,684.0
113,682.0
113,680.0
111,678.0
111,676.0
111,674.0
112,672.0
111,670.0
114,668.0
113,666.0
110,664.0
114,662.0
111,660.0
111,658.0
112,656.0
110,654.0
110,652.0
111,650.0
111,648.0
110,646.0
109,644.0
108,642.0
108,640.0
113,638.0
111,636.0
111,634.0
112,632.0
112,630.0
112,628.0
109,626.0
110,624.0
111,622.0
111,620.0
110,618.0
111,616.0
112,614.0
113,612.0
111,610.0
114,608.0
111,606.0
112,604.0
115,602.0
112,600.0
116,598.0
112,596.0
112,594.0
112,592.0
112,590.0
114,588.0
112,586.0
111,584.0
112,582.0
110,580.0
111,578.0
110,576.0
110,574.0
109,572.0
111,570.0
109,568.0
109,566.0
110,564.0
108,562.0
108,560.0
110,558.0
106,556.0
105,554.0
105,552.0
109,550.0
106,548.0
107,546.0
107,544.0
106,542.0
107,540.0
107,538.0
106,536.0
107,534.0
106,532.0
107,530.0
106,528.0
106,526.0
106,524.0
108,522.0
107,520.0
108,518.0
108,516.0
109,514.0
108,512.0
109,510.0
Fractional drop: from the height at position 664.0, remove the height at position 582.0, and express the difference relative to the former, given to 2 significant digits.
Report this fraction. -0.018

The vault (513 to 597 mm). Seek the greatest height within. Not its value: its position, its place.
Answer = 588.0 mm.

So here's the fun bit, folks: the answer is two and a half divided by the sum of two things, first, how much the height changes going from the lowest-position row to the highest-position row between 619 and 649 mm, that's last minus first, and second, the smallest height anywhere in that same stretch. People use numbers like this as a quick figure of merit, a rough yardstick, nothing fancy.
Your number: 0.0231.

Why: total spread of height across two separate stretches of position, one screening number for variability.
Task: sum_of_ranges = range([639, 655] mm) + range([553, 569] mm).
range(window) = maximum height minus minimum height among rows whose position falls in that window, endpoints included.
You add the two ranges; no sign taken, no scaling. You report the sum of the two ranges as 8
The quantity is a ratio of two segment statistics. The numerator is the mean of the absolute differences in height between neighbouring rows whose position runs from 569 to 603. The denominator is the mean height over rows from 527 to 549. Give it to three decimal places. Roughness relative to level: 0.014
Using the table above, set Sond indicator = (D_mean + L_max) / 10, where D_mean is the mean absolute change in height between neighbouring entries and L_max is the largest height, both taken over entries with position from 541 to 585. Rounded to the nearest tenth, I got 11.3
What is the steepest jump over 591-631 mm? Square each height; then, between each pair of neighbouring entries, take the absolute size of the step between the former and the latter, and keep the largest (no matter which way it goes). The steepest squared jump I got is 912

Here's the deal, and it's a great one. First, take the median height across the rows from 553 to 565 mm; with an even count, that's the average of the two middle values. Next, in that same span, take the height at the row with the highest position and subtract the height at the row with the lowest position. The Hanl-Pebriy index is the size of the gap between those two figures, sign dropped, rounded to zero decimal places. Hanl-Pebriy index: 103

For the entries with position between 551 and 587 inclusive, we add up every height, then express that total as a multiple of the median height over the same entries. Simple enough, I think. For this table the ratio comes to 17.9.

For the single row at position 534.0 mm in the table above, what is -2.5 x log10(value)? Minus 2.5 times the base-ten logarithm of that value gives -5.07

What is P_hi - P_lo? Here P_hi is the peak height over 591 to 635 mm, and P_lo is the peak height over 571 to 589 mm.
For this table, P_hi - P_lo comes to 2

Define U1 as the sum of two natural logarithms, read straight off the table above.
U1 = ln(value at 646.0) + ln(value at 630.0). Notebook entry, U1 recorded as 9.42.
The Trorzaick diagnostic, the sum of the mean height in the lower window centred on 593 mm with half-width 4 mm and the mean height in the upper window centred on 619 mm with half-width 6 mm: 223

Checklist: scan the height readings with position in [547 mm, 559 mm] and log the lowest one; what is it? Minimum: 105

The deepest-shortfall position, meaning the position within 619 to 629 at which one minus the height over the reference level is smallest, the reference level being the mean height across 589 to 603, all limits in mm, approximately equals 628.0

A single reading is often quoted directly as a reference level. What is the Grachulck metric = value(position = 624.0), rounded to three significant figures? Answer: 110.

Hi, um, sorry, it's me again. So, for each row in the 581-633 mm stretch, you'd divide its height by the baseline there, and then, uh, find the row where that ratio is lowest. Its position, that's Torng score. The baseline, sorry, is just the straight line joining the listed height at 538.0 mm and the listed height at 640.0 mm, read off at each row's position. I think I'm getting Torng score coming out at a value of 626.0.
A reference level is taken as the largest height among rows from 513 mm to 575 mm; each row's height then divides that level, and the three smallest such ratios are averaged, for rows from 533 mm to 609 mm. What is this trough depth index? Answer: 0.97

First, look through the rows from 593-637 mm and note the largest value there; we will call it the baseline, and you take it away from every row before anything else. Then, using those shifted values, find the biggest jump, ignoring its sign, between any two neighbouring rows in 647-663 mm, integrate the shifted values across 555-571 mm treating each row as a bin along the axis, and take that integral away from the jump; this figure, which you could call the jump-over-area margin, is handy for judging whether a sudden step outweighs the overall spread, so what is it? 117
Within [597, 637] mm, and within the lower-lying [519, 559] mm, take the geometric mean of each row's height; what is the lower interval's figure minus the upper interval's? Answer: -5.1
